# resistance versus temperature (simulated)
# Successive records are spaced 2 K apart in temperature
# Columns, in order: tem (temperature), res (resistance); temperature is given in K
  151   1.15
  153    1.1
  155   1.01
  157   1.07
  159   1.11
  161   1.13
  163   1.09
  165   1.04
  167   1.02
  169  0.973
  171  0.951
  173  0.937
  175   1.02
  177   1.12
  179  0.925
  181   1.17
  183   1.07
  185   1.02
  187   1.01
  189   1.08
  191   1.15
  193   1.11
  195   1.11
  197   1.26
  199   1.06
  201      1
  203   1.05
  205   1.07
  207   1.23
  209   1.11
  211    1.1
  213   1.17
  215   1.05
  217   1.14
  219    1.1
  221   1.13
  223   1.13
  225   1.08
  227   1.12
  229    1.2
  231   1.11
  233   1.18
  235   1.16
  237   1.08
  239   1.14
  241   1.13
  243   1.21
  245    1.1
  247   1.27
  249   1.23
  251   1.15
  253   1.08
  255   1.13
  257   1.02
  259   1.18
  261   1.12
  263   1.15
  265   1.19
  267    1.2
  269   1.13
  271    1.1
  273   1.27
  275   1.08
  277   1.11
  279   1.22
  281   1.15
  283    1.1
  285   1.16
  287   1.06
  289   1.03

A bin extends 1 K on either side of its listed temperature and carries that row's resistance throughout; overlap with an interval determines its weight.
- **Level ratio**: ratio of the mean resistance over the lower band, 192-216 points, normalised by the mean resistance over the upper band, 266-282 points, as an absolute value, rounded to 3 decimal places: 0.959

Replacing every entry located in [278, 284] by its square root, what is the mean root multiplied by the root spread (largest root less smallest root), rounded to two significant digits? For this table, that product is 0.060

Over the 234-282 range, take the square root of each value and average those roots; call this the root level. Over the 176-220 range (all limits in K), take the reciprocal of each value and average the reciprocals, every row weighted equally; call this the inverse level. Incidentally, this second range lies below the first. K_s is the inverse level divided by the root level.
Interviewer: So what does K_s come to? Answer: 0.86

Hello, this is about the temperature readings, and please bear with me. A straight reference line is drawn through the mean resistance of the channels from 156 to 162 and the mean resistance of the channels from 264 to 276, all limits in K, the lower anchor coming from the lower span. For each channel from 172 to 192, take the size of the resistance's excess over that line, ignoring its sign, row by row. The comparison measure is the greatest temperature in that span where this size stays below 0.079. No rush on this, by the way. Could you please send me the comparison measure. 191 K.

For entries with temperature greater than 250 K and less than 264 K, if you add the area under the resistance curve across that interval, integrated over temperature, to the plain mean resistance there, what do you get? 17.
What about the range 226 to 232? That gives 8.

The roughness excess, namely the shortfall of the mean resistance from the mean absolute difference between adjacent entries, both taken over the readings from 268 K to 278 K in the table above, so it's -1.03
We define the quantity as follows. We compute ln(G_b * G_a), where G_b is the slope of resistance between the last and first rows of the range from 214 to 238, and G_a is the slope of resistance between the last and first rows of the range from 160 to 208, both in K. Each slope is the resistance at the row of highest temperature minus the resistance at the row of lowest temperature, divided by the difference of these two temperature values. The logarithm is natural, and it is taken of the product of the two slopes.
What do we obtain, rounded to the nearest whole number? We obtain -13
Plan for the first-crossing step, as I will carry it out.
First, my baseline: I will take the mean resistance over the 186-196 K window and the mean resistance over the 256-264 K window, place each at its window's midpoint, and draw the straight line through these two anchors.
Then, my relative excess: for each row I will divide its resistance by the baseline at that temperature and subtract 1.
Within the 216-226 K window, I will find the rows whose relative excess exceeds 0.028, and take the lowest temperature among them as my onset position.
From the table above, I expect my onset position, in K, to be 217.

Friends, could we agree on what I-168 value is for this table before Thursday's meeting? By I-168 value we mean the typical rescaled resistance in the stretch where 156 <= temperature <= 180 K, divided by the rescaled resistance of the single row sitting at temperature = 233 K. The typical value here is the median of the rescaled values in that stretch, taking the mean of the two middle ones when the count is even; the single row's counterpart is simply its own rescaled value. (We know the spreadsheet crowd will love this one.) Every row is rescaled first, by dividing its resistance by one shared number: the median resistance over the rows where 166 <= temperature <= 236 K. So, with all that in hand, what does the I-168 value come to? 0.87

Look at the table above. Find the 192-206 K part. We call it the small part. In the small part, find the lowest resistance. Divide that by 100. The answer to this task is 0.0100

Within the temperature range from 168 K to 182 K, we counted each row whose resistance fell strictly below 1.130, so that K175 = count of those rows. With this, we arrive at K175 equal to 6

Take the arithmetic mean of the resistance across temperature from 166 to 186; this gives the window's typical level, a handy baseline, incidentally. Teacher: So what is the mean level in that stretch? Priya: 1.02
